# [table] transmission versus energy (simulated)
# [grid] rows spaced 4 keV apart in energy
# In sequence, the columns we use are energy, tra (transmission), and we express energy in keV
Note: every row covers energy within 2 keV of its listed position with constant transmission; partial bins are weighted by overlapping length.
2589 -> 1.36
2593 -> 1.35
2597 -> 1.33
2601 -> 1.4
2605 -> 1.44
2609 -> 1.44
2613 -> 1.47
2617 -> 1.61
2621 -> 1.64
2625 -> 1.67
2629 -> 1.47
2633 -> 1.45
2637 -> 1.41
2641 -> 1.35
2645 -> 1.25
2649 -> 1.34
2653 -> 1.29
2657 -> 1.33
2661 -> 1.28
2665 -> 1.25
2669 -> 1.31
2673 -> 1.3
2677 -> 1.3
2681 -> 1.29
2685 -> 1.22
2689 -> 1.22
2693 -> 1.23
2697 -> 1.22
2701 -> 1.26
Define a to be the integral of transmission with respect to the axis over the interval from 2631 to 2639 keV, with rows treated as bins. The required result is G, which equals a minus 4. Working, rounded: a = 11.4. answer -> 7.4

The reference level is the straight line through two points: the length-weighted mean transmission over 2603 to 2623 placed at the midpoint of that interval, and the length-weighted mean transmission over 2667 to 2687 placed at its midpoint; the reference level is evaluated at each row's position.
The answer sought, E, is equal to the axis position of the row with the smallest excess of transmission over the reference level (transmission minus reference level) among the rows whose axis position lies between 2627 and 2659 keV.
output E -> 2645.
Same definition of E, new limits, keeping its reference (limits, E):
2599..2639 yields 2601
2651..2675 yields 2653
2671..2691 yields 2685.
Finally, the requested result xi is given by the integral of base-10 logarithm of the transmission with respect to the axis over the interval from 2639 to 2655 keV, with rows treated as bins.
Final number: 1.9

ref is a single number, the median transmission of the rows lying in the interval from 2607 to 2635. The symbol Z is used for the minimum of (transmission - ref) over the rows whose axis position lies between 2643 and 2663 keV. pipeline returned -0.22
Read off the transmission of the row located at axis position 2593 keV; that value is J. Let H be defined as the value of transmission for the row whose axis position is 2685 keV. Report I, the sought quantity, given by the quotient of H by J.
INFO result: 0.90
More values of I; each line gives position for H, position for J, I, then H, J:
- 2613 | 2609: 1.02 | 1.47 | 1.44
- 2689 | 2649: 0.91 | 1.22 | 1.34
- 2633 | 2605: 1.01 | 1.45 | 1.44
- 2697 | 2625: 0.73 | 1.22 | 1.67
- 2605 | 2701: 1.14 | 1.44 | 1.26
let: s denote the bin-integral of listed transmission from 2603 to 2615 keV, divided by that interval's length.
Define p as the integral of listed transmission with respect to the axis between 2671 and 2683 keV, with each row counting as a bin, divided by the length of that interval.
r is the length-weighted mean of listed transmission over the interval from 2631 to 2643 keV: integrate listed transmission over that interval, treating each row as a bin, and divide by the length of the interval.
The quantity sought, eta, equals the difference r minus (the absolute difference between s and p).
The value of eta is 1.25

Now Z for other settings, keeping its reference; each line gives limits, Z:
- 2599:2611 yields -0.07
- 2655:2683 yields -0.22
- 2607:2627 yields -0.03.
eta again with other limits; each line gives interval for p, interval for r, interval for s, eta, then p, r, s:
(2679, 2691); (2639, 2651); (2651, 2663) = 1.26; 1.24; 1.31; 1.30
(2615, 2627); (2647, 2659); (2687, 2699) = 0.90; 1.64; 1.32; 1.22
